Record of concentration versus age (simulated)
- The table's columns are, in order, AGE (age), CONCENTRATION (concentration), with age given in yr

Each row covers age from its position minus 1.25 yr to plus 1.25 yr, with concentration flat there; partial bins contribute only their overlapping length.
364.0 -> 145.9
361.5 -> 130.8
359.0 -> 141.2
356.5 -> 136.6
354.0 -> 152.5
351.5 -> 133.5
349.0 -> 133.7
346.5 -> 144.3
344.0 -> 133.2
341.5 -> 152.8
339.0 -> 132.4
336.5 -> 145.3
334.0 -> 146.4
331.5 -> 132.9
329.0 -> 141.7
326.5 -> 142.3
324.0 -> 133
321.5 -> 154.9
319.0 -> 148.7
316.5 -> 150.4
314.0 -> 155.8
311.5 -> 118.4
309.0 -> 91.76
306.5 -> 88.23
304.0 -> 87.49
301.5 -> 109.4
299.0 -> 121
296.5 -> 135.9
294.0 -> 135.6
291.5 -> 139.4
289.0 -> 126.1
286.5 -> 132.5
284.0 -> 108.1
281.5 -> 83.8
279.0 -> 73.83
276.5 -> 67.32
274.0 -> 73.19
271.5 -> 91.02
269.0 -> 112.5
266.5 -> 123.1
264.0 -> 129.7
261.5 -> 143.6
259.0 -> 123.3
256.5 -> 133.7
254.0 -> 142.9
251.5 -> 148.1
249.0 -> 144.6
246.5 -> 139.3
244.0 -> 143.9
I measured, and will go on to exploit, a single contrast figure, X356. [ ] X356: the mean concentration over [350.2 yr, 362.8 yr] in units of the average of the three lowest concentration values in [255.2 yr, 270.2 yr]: 1.2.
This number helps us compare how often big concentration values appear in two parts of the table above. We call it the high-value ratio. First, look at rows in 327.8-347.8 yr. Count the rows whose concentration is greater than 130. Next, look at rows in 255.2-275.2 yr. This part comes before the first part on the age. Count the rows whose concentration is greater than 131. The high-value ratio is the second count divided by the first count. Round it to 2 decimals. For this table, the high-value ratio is 0.25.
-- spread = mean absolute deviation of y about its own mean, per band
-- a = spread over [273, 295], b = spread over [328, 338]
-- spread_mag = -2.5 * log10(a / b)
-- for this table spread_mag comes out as -2.0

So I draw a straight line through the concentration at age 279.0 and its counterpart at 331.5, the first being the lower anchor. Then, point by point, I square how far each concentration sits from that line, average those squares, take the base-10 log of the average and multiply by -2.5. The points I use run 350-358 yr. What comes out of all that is -6.4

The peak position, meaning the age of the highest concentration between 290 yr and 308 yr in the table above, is 291.5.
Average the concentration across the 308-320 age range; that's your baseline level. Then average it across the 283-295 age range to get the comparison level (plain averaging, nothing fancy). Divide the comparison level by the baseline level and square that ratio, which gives 0.93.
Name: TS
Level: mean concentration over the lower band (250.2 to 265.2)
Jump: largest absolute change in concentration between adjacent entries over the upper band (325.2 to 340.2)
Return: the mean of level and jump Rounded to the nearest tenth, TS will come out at 75.2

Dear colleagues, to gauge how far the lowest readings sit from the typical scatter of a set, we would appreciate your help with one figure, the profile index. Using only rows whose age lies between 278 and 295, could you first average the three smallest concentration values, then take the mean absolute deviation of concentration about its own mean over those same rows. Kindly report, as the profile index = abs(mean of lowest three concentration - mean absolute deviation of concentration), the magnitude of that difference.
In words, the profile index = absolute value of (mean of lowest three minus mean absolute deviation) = 67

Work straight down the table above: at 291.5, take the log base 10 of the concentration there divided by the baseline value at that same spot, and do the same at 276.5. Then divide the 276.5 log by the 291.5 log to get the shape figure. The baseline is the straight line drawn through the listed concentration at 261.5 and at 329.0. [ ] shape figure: 31.7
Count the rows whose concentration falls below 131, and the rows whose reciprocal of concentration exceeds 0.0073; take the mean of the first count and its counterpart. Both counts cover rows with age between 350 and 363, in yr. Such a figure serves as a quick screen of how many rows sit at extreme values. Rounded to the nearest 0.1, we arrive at 2.0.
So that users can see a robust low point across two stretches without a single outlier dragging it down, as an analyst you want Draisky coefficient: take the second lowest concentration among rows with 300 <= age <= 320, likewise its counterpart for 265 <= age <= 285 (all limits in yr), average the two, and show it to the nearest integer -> 81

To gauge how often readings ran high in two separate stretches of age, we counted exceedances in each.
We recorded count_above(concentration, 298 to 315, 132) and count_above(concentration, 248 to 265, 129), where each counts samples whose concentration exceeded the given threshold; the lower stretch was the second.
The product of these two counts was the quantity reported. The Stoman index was 6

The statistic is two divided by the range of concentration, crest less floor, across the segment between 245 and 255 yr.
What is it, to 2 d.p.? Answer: 0.23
